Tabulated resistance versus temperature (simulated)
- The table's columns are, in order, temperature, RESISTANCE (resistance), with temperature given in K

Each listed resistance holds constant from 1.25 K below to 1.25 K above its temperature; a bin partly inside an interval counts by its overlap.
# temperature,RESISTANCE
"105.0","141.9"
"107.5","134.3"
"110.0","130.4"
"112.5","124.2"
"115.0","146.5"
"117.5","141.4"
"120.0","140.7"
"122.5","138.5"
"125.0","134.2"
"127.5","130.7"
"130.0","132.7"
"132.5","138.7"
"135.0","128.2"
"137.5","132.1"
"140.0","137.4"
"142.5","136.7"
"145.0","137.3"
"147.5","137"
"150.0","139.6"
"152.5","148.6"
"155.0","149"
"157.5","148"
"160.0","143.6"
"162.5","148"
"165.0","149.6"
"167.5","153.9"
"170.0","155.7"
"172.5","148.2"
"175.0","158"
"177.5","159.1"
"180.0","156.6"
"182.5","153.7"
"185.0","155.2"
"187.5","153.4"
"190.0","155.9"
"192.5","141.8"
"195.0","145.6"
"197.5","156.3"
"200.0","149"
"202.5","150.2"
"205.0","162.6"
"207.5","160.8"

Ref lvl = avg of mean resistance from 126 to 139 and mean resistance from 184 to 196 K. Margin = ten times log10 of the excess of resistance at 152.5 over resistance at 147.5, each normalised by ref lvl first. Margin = -10.9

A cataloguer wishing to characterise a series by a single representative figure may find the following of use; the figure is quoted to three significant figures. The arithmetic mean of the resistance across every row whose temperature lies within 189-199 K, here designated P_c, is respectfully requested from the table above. 150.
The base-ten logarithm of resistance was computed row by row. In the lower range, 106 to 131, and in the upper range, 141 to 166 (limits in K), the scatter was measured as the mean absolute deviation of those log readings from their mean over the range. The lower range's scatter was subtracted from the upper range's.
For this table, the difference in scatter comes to -0.002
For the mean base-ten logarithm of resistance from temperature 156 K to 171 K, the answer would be 2.18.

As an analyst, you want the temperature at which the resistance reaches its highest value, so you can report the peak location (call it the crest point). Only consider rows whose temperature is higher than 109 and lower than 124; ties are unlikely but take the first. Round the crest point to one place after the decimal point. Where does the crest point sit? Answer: 115.0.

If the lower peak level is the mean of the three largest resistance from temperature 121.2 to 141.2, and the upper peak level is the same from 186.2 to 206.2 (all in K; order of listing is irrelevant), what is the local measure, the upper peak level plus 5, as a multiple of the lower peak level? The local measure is 1.18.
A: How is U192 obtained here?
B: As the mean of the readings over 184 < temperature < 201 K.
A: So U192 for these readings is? 151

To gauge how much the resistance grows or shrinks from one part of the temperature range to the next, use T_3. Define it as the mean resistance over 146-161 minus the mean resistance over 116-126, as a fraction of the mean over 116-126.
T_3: 0.04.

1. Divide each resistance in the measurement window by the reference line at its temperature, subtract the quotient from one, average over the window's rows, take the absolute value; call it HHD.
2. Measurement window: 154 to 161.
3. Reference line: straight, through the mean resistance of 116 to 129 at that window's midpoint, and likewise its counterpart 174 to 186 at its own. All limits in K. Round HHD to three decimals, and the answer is 0.014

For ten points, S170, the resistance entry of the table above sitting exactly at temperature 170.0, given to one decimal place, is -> 155.7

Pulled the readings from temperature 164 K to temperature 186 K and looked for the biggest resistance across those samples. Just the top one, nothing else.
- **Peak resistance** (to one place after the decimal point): 159.1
